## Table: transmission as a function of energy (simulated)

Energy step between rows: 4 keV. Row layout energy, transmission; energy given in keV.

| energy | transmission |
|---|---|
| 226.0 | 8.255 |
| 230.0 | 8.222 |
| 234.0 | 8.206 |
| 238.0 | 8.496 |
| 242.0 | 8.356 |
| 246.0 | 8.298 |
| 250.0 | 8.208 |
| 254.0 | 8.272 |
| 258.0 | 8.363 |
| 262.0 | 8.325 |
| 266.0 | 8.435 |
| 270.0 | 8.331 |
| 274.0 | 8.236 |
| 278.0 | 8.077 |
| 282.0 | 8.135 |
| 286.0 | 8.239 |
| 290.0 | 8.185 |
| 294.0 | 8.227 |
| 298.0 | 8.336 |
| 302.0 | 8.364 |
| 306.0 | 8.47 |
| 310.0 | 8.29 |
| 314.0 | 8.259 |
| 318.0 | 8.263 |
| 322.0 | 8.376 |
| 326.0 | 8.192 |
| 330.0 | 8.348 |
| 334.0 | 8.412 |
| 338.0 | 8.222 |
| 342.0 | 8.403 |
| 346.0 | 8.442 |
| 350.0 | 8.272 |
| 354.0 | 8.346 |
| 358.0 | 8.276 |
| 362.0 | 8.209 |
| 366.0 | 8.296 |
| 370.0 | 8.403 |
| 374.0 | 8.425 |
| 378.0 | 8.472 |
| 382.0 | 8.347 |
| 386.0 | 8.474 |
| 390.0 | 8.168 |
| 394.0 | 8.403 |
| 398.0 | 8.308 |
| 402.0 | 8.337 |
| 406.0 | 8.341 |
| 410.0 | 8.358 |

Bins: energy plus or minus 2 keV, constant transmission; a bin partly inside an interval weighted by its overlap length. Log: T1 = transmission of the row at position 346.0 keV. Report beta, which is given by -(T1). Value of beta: -8.44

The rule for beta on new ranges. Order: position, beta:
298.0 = -8.34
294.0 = -8.23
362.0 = -8.21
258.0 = -8.36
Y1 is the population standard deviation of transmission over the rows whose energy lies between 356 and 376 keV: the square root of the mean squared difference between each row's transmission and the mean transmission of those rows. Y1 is 0.08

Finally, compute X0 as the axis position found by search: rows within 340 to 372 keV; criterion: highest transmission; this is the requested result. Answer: 346.0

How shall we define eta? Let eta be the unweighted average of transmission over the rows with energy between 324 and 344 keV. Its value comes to 8.315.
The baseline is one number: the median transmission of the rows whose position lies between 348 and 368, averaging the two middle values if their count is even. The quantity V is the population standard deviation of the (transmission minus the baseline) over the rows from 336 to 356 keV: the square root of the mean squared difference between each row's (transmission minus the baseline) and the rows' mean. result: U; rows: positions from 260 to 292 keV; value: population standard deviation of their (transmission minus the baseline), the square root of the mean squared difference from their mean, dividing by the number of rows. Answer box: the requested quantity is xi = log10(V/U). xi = -0.13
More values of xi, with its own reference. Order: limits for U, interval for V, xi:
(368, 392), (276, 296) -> -0.24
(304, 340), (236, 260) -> 0.01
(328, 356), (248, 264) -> -0.10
